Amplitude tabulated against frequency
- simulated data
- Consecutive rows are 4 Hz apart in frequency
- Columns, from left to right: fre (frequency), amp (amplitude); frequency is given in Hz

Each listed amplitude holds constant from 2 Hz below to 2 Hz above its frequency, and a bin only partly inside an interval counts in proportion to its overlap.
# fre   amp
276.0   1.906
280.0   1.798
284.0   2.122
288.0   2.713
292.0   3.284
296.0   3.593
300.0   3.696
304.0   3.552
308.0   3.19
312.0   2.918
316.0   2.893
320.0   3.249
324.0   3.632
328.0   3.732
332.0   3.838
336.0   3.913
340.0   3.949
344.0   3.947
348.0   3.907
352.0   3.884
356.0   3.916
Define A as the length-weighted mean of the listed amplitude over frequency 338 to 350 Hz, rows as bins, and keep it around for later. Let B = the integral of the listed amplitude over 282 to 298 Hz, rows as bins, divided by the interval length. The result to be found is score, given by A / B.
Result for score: 1.34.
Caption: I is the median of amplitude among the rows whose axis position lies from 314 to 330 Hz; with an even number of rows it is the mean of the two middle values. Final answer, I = 3.44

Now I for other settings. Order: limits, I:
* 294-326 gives 3.40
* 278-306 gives 3.28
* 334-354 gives 3.91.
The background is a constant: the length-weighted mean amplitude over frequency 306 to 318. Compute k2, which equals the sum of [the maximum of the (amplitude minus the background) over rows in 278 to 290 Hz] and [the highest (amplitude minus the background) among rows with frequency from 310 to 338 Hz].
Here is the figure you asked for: 0.63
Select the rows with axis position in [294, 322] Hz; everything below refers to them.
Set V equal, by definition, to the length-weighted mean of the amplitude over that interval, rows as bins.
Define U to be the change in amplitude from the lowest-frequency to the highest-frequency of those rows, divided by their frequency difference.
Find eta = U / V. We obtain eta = -0.004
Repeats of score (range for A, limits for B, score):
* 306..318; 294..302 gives 0.82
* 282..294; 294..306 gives 0.75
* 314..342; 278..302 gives 1.26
